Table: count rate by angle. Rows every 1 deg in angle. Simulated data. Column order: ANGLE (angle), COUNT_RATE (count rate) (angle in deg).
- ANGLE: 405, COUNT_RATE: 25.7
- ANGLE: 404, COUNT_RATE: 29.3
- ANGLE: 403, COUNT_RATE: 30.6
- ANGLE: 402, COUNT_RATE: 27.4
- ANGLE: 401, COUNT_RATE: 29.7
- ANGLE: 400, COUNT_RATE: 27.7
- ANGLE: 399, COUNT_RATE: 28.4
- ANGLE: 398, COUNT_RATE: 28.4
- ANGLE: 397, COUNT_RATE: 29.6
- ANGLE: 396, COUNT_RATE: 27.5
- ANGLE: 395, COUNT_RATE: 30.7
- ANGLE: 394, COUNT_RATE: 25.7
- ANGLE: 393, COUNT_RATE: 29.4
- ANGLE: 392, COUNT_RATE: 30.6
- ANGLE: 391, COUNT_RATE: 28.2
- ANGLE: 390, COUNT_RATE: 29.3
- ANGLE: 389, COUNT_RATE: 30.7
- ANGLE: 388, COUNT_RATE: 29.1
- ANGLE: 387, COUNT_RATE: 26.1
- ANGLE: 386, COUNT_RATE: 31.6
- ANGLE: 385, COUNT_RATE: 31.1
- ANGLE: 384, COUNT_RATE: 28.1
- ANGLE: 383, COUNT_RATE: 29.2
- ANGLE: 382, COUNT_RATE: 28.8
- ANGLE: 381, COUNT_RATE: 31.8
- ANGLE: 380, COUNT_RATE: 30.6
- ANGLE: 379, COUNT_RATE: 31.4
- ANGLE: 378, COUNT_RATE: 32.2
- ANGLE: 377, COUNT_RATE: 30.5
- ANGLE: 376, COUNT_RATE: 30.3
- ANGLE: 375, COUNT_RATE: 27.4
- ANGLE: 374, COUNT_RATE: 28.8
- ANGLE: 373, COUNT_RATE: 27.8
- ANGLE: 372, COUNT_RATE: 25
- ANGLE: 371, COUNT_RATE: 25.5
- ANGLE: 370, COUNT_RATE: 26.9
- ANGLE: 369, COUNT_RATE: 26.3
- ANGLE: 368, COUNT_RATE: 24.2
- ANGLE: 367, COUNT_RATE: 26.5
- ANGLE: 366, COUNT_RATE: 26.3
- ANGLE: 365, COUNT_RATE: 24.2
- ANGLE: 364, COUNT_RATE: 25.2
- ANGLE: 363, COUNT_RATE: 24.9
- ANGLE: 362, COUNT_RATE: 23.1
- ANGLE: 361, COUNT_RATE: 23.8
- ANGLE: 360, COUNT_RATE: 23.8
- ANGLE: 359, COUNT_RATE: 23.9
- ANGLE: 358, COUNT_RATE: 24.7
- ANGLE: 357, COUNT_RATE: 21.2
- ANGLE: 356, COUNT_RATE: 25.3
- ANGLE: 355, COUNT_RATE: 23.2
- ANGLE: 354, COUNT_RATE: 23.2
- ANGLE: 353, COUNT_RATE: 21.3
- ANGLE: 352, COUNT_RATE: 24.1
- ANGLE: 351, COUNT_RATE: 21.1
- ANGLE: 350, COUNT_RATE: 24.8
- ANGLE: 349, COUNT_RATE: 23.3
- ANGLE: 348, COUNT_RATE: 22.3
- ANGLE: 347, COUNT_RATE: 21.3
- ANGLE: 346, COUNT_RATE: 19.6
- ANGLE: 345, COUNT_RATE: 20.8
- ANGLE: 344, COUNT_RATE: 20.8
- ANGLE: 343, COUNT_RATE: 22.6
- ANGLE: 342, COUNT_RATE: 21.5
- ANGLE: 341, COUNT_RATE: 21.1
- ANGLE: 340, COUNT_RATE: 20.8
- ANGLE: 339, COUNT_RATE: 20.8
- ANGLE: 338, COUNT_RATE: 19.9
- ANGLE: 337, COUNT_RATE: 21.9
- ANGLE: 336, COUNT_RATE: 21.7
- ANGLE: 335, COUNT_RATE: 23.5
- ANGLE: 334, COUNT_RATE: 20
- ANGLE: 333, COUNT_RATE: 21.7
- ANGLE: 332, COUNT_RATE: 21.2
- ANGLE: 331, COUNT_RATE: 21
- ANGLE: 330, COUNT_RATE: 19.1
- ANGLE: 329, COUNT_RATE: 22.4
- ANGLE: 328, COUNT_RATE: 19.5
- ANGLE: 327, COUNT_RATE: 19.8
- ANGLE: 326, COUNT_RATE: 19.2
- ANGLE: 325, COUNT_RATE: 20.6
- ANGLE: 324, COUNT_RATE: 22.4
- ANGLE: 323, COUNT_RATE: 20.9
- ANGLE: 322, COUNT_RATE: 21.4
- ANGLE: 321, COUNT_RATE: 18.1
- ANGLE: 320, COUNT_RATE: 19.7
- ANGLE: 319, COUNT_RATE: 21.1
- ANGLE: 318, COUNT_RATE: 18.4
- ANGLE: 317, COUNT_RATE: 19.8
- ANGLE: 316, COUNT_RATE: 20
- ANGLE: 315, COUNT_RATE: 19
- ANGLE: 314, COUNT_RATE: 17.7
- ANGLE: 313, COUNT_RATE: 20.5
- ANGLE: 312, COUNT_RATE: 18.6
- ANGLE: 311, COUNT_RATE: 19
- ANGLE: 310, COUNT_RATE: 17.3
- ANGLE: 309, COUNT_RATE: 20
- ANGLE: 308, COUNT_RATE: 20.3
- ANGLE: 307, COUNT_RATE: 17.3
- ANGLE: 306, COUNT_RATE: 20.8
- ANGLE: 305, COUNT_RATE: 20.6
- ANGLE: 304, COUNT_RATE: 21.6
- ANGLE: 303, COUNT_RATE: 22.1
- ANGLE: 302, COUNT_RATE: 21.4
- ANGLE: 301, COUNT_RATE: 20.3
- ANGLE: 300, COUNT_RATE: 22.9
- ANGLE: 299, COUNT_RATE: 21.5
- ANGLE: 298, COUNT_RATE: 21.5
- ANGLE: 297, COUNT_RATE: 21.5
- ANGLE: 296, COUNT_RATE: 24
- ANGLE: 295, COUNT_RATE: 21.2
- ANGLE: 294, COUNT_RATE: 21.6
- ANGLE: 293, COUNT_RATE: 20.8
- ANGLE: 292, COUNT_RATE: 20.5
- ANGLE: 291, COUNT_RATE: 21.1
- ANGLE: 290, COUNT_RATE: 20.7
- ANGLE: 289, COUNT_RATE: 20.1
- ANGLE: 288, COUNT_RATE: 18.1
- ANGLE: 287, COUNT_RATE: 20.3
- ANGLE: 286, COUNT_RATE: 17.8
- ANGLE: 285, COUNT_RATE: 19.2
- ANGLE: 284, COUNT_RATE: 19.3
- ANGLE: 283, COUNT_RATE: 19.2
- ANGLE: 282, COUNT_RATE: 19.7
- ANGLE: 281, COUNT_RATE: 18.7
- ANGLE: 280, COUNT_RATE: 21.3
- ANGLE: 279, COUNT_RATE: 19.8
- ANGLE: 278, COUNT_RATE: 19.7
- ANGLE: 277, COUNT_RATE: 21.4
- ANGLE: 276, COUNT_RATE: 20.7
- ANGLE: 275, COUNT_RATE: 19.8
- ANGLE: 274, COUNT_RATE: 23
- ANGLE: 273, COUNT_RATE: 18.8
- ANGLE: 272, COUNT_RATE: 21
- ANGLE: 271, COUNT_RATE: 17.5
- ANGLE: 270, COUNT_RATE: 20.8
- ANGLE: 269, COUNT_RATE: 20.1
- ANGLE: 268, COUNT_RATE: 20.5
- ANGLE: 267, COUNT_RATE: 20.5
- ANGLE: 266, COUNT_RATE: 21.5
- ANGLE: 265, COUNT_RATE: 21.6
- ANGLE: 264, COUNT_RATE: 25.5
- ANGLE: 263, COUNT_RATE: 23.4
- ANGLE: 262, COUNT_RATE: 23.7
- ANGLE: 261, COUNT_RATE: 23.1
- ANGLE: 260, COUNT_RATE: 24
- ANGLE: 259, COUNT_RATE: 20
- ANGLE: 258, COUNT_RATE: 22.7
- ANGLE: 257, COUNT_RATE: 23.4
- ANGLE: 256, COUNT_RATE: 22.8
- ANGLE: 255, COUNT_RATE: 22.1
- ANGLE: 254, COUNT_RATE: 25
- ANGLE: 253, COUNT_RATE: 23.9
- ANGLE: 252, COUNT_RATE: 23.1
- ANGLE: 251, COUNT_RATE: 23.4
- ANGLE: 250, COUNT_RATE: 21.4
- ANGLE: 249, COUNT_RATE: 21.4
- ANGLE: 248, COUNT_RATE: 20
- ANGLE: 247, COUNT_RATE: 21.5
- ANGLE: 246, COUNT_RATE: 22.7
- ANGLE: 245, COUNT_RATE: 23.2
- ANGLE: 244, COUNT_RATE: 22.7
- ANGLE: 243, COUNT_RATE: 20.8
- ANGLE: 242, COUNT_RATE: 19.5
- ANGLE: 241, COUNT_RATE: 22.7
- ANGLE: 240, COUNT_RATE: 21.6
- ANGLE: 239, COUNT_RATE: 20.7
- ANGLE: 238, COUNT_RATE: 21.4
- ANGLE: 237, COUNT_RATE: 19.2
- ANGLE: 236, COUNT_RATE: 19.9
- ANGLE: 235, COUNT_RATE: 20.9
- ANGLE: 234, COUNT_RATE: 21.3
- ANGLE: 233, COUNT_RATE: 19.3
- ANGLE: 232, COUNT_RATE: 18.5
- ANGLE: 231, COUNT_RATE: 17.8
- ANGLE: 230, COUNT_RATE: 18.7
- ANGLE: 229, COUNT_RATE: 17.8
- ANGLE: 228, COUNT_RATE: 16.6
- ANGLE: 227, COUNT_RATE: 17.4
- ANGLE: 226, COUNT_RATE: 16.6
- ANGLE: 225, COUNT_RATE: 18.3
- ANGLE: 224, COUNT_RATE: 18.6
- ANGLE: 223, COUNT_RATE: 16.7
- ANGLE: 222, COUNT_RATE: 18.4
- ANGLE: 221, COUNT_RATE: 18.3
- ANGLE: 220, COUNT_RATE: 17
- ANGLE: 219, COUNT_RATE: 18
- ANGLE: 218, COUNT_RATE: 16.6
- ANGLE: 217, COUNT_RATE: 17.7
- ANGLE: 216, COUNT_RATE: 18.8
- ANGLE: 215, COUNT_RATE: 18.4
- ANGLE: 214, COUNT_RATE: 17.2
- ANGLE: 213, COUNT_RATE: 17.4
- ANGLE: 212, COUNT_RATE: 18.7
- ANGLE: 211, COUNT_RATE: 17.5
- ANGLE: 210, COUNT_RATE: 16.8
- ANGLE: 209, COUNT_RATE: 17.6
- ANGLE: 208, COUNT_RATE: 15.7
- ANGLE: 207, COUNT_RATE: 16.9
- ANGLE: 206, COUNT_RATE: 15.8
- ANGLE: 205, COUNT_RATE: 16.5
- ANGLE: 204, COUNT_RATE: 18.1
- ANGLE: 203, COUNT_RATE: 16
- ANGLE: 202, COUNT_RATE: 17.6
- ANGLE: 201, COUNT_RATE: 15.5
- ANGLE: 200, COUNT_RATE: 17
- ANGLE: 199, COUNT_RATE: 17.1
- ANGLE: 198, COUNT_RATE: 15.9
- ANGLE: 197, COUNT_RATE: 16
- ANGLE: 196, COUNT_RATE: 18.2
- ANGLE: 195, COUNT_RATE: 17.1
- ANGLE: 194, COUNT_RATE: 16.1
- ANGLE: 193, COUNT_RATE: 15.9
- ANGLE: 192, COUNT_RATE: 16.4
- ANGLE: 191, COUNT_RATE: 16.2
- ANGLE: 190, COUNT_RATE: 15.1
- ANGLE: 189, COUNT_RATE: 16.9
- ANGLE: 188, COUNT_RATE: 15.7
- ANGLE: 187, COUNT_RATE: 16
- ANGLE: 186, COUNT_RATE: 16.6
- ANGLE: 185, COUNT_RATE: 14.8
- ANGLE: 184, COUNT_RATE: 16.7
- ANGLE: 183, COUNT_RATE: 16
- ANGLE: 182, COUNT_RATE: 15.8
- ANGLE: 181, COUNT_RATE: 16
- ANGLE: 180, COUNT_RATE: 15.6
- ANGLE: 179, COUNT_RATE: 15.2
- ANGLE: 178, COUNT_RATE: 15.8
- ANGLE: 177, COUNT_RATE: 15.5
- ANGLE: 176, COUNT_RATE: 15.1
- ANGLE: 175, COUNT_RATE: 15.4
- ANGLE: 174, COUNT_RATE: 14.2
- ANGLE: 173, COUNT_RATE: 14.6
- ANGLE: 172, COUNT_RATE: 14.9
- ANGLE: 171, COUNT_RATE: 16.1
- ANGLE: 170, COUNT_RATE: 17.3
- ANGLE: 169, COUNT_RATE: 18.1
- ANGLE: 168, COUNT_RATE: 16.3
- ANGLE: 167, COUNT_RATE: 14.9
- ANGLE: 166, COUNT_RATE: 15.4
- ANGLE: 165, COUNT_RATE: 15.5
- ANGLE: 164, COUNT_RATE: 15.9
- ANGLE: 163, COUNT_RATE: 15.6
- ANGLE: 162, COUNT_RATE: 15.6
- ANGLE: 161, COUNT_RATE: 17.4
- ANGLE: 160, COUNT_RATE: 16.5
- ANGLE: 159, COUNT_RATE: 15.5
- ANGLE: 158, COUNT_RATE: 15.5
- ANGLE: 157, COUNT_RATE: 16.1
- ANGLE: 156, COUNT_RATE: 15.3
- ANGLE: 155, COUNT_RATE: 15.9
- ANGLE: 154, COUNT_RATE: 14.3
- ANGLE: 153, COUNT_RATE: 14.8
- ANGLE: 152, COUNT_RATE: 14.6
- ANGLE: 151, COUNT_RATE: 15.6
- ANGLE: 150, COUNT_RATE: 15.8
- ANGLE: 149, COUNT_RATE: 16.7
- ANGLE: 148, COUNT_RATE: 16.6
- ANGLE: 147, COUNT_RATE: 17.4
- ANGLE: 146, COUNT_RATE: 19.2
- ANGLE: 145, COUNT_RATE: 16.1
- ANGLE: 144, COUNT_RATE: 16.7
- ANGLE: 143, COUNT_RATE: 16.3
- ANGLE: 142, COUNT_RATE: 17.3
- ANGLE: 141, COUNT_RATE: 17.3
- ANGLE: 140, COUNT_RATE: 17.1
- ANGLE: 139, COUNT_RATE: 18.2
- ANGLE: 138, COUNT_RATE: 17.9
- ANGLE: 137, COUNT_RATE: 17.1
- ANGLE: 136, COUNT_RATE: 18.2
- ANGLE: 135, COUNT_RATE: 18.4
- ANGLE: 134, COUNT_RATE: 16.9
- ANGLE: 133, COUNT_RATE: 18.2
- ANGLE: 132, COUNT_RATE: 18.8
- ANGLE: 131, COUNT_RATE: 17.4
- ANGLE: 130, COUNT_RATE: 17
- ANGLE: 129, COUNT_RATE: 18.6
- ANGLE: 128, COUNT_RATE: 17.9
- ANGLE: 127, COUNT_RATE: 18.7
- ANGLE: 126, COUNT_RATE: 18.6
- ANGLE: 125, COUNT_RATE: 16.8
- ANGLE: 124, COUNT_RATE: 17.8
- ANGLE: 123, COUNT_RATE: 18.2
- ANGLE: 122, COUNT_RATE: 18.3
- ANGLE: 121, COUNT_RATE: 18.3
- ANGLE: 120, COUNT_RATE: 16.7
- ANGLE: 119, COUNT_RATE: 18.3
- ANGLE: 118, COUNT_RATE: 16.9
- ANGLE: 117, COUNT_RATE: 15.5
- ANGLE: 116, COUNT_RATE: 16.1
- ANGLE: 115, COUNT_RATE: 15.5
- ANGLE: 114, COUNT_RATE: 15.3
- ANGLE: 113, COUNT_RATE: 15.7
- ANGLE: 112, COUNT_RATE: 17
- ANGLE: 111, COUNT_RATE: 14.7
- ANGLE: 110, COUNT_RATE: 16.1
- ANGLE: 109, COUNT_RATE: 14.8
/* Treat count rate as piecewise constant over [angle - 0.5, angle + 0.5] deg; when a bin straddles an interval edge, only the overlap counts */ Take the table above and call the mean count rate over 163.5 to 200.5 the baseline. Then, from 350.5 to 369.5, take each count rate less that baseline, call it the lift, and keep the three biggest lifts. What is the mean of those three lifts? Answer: 10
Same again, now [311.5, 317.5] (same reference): 4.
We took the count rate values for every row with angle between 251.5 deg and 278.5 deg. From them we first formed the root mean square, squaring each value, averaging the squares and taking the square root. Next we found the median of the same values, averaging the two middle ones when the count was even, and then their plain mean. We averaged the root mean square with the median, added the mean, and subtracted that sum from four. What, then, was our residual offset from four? -39.6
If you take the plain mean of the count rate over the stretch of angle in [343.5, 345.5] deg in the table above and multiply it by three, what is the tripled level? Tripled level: 62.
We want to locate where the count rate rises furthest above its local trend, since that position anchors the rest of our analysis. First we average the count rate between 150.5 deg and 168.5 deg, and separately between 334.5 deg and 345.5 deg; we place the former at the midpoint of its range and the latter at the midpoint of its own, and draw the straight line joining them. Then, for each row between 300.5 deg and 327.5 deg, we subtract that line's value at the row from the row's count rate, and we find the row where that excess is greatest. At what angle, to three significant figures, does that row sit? 303 deg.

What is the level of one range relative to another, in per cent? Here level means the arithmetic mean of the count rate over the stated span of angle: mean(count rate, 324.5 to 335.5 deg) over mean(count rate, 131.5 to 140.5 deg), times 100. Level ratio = 116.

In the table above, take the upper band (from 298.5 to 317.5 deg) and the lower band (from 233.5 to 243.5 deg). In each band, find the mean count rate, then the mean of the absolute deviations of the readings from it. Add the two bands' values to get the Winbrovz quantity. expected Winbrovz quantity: 2.0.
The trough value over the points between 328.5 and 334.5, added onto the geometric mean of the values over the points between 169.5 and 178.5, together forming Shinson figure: 35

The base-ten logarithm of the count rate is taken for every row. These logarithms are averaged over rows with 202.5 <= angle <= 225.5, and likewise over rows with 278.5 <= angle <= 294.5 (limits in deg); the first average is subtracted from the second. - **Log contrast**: 0.057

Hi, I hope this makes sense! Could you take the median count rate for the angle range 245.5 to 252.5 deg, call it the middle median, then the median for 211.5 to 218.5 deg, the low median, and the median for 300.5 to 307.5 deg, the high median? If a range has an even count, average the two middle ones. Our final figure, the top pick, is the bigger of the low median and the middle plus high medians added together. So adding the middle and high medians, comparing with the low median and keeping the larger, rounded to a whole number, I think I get 42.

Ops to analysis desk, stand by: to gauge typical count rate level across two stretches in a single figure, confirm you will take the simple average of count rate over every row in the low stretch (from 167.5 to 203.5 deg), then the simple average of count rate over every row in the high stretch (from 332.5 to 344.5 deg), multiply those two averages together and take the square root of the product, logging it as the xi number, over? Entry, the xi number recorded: 18.5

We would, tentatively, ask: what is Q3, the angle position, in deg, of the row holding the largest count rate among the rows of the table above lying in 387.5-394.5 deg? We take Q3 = 389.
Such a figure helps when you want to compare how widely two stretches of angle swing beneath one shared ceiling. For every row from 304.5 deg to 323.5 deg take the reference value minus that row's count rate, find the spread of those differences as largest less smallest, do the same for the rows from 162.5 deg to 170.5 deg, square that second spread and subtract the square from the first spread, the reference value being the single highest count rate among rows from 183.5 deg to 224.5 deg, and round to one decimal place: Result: -6.1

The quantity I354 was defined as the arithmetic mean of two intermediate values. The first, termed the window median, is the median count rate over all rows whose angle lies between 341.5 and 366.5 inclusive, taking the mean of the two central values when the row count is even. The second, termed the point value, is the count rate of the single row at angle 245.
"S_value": 23.2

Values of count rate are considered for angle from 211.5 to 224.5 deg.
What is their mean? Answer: 17.8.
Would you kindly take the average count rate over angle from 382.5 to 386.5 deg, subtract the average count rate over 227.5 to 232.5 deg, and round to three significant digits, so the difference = 12.1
